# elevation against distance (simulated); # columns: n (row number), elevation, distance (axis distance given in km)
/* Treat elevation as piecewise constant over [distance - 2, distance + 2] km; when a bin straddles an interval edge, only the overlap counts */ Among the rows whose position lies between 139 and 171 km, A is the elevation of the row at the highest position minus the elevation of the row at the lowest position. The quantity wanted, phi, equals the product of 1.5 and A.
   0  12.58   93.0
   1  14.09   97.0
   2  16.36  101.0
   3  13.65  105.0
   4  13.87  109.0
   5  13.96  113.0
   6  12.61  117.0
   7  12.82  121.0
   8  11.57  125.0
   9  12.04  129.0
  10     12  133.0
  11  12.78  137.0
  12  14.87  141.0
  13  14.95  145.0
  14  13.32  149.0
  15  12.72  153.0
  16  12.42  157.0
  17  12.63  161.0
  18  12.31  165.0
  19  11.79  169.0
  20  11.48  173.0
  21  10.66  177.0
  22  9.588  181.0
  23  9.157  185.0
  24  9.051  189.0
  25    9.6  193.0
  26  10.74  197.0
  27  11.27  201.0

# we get -5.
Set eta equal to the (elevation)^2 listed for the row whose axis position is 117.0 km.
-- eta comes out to 159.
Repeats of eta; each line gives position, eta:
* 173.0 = 132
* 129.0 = 145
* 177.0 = 114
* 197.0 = 115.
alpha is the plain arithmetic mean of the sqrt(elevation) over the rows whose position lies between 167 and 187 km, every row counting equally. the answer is 3.24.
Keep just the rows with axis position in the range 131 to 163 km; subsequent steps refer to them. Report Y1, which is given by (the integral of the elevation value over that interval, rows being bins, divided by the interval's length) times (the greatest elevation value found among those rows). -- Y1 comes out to 198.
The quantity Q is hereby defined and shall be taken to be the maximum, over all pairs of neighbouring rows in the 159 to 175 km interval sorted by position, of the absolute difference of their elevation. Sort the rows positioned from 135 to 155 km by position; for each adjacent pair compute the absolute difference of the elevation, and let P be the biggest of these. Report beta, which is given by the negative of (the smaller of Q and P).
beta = -0.5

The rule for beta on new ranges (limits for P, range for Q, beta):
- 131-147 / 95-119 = -2.1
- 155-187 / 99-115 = -1.1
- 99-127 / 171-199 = -1.1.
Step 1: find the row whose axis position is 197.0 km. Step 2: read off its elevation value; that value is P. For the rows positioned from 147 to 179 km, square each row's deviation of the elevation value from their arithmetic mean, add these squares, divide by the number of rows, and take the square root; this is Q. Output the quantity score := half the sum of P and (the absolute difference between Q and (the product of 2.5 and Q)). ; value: 6.0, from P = 10.74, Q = 0.78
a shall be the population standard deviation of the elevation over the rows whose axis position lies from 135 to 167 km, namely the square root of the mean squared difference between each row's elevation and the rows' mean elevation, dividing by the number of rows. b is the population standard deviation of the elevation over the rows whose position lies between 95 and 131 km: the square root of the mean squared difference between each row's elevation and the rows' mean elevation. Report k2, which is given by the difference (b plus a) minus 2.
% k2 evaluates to 0.33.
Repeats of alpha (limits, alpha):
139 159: 3.69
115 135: 3.49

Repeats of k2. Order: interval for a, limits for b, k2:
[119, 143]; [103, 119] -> -0.39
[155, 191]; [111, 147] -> 0.53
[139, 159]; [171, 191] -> 0.00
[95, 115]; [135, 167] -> 0.00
